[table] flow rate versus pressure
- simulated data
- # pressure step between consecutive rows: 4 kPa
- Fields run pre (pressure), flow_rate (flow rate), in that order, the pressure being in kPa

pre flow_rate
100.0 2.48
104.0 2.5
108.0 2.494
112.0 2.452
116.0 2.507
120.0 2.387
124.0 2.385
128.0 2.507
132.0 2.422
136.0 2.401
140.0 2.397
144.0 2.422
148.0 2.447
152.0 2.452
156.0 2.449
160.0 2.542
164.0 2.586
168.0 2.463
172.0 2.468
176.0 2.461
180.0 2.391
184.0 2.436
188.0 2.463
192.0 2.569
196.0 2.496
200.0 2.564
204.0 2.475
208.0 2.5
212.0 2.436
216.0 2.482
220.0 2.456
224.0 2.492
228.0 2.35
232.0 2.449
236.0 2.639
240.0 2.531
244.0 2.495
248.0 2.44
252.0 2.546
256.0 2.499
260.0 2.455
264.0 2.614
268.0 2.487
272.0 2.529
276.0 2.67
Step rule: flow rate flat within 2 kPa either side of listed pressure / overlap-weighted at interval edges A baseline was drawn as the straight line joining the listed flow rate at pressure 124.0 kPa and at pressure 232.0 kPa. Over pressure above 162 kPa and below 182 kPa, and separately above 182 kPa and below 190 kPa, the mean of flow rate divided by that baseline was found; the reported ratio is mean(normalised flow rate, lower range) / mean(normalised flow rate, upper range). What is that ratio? 1.01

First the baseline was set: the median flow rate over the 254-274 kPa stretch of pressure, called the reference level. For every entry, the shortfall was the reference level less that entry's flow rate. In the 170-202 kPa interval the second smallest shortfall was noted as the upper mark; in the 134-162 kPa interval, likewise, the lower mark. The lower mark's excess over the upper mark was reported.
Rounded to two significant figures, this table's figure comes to 0.11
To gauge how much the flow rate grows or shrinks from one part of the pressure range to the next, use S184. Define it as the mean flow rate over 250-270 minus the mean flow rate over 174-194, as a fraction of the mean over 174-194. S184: 0.023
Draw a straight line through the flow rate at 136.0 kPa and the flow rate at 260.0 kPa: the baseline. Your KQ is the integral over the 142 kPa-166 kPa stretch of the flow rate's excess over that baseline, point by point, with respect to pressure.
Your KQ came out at 1.8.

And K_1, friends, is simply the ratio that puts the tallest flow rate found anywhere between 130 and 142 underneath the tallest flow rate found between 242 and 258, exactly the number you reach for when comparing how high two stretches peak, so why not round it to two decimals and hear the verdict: 1.05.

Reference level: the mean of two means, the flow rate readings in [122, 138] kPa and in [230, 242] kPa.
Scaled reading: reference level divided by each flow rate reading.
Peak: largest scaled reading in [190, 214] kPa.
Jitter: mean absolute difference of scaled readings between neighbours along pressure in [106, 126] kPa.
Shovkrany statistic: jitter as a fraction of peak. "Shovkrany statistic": 0.022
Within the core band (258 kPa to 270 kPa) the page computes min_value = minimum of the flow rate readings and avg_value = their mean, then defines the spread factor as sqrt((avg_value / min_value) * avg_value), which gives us 1.61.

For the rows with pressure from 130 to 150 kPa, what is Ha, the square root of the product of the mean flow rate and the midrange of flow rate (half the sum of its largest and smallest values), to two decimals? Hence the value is 2.42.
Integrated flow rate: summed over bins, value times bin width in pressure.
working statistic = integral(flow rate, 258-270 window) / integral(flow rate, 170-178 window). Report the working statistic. 1.5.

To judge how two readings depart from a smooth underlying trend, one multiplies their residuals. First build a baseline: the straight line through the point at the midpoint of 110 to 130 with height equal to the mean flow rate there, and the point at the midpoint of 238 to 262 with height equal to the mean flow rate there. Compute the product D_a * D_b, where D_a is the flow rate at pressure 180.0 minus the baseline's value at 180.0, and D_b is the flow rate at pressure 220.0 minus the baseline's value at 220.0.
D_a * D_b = 0.0022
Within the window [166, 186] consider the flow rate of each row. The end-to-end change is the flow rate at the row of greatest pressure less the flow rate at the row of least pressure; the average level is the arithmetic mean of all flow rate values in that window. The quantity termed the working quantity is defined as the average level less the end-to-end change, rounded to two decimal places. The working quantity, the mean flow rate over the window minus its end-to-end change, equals 2.47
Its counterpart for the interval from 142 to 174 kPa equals 2.43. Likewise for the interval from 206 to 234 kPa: 2.50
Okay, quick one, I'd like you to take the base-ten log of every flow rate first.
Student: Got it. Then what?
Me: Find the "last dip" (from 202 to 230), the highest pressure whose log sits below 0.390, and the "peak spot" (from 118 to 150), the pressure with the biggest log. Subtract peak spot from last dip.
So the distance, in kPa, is 100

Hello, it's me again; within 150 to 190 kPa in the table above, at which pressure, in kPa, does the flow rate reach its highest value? 164.0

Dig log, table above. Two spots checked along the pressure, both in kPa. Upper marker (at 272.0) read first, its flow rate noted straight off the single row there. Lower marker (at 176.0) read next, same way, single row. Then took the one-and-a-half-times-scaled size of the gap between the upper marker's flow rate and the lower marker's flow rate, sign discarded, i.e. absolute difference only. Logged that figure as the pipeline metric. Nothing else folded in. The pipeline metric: 0.102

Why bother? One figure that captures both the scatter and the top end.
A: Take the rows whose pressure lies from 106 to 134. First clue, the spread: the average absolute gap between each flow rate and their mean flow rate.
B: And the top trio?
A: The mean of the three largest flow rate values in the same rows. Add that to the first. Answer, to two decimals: 2.55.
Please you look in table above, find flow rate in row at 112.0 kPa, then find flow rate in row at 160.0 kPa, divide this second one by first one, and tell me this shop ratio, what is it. 1.04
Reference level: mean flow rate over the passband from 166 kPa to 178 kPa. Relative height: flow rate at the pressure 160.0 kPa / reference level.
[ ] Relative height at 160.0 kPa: 1.03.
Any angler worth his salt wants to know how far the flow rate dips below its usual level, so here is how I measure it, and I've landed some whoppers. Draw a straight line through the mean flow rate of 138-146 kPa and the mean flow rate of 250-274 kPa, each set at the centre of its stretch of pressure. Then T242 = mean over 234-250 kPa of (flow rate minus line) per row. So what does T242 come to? 0.02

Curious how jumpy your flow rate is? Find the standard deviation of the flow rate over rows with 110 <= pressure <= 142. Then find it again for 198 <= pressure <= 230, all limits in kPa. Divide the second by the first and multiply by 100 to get 120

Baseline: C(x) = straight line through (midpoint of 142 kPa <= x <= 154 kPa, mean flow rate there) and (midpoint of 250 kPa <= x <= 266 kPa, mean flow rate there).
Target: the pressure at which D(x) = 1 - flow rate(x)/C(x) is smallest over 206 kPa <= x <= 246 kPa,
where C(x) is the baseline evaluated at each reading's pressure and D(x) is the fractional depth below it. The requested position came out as 236.0 kPa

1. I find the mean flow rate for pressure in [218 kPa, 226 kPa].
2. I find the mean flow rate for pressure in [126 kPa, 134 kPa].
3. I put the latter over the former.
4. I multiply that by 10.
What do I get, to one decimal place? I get 10.0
